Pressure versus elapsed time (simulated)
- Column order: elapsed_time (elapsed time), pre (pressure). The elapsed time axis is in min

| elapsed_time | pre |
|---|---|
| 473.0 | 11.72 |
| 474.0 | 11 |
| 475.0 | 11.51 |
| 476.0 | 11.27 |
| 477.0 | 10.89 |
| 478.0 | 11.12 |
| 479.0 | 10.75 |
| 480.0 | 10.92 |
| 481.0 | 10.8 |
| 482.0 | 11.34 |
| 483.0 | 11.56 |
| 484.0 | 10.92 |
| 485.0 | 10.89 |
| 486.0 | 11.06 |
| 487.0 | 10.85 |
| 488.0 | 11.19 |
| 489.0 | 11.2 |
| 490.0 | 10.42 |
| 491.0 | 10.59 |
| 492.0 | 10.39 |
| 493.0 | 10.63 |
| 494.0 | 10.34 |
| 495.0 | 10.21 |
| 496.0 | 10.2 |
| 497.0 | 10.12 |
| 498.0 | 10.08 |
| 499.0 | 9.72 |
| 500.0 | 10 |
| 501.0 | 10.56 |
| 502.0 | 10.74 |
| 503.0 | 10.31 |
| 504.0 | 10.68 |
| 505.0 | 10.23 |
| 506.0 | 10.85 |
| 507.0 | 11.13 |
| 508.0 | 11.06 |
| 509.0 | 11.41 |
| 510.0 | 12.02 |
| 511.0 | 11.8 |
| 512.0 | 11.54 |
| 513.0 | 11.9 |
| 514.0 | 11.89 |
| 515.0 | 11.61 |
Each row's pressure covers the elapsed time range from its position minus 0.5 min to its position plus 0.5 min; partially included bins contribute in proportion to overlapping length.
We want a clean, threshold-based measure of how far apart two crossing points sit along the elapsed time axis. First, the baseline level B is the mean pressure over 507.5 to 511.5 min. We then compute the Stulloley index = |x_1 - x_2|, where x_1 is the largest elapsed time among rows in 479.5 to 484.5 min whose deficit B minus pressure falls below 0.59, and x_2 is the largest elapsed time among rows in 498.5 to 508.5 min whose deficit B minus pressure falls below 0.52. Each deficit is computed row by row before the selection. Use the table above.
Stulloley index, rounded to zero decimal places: 25 min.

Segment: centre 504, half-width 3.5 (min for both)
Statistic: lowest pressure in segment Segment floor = 10.23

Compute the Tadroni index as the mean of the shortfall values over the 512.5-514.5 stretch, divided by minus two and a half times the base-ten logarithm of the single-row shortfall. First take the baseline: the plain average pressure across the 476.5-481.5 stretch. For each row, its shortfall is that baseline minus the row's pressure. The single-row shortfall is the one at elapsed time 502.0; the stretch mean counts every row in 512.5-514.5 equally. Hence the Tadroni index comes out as -0.5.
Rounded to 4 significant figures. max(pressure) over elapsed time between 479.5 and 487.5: 11.56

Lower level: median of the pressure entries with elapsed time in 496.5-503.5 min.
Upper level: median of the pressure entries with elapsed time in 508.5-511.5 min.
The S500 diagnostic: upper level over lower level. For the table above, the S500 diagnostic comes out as 1.17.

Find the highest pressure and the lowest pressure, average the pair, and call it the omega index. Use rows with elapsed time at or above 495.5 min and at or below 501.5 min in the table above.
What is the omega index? 10.1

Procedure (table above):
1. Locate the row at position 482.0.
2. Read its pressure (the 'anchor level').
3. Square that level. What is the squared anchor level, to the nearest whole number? 129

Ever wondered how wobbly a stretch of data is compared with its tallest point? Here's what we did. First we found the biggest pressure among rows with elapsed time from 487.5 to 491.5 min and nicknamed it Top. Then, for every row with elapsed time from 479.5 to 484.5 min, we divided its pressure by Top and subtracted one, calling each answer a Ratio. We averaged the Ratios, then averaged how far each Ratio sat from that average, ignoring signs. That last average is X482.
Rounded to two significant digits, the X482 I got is 0.024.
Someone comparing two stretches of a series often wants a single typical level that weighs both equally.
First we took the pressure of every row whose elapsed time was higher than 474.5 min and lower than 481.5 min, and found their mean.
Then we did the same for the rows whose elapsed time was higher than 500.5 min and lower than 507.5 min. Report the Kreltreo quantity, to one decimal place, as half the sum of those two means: 10.8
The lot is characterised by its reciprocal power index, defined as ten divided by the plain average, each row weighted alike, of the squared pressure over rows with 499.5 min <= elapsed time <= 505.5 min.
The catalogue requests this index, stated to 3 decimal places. 0.092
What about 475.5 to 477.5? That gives 0.081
